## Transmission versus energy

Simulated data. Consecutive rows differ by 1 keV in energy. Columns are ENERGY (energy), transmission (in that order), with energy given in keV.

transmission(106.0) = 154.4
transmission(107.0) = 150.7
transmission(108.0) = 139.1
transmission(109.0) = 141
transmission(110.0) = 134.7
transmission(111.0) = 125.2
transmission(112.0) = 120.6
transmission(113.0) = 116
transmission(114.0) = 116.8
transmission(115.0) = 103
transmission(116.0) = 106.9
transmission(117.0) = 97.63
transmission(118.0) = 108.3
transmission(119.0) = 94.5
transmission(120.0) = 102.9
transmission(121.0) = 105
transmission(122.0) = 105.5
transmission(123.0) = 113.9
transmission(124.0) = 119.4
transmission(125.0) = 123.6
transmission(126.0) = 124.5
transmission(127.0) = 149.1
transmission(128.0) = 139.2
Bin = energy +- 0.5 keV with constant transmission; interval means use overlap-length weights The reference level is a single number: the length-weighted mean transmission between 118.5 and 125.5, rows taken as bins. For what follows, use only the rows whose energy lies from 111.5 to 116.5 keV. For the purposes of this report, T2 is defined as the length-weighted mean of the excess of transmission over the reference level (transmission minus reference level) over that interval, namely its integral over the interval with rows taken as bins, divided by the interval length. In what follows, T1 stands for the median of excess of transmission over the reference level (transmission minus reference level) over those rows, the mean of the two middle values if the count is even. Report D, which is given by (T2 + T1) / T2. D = 2.98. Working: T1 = 7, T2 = 3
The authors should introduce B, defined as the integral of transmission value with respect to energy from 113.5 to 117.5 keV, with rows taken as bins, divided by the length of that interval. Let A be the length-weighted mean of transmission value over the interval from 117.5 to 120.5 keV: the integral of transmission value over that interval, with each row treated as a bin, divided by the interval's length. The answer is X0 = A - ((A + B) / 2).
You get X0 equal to -2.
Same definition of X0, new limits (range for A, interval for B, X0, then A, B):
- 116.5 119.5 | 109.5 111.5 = -15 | 100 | 130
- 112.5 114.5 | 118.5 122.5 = 7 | 116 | 102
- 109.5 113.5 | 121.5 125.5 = 4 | 124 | 116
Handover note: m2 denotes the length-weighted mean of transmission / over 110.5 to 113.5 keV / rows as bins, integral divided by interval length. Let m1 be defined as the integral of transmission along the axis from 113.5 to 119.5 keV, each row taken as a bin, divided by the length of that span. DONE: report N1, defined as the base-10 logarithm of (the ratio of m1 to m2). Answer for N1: -0.06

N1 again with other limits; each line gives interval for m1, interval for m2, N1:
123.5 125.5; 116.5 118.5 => 0.07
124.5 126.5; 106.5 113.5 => -0.03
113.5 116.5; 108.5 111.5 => -0.09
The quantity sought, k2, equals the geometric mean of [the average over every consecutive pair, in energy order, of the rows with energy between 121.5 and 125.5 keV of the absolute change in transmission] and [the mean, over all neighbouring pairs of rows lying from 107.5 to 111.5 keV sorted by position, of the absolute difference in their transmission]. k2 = 6.0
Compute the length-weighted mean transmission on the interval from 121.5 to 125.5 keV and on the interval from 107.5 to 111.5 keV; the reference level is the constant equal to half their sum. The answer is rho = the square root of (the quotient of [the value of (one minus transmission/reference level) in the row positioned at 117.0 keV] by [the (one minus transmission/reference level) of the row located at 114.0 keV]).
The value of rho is 1.8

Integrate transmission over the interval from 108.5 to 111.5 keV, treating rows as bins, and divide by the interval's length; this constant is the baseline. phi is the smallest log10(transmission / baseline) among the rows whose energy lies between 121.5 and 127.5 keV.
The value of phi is -0.10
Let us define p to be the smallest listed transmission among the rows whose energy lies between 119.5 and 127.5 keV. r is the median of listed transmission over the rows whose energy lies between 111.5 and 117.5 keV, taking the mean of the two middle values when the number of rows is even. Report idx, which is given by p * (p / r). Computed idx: 95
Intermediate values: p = 102.9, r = 111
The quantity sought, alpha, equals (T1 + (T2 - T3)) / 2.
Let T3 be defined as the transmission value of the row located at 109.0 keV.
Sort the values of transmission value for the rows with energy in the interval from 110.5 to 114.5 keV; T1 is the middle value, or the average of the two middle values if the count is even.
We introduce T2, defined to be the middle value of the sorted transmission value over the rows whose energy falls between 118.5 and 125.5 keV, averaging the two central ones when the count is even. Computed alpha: 42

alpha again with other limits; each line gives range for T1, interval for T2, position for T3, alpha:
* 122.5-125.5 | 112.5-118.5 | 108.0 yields 44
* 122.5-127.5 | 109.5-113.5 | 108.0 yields 54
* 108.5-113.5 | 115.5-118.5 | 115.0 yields 65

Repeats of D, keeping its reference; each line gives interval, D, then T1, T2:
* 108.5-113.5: 1.87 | 16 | 18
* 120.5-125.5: 2.10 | 5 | 4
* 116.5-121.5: 1.84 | -6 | -8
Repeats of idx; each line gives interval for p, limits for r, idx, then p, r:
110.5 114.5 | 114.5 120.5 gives 131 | 116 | 103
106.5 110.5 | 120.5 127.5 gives 152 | 134.7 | 119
